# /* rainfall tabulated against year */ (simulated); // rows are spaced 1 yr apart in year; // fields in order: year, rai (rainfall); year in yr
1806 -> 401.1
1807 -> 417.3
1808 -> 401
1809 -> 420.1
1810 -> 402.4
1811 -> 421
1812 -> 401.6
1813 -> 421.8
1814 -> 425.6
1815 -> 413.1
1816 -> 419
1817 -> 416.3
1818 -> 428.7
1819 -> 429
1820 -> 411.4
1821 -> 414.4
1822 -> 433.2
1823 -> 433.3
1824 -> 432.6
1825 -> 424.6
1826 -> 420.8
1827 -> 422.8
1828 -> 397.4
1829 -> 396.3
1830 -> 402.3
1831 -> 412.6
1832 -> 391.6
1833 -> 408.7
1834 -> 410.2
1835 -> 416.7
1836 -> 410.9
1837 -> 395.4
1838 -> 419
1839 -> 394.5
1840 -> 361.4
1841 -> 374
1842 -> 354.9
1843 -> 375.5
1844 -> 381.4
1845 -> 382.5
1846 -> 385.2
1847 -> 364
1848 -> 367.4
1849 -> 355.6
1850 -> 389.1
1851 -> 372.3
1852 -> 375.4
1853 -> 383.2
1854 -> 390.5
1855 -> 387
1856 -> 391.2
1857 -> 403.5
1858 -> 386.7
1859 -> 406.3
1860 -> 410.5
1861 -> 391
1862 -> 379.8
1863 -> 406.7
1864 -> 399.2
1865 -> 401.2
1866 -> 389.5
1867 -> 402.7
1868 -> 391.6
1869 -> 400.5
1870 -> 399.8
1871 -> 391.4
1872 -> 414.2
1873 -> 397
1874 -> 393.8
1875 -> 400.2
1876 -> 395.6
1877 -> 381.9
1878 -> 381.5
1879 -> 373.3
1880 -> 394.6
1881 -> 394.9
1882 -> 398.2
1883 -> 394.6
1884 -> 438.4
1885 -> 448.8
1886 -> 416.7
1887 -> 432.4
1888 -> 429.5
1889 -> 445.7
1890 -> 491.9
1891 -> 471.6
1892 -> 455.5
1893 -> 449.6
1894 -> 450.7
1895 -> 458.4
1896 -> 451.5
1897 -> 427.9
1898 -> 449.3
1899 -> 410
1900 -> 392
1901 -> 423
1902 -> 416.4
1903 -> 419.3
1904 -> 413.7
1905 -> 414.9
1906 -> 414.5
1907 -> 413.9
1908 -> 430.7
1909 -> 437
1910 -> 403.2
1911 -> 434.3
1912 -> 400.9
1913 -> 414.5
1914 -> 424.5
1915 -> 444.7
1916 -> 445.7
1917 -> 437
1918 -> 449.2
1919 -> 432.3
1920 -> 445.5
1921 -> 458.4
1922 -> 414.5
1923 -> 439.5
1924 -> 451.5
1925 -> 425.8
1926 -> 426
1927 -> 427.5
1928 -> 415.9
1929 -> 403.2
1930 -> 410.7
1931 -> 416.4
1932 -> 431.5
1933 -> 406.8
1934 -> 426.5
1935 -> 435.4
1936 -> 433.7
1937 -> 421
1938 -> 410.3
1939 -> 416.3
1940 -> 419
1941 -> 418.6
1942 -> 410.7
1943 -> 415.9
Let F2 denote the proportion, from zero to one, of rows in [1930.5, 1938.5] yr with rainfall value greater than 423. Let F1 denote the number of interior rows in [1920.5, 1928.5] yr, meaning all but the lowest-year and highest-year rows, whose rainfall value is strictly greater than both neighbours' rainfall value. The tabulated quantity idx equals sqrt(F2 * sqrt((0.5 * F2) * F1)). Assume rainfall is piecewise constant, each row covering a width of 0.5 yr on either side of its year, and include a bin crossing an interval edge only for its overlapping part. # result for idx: 0.59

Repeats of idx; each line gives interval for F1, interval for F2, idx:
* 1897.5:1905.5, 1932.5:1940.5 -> 0.48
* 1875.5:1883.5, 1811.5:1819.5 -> 0.40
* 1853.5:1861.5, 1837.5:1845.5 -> 0.00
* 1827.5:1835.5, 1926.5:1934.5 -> 0.40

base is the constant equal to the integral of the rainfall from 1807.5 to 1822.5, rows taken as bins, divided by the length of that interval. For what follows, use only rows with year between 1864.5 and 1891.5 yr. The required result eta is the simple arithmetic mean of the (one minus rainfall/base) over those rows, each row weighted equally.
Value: 0.02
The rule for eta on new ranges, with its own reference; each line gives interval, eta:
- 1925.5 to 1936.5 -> -0.01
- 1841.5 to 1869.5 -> 0.07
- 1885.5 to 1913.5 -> -0.03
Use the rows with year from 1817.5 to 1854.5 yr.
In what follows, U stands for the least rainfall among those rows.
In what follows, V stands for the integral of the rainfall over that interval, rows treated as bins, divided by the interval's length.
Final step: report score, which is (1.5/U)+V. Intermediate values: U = 354.9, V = 398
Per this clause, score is 398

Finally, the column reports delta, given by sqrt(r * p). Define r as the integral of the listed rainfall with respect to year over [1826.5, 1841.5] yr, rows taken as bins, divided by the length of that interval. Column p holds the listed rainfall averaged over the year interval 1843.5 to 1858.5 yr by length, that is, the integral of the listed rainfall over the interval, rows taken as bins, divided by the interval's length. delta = 391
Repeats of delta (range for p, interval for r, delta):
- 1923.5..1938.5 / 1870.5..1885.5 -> 411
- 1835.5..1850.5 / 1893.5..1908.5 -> 403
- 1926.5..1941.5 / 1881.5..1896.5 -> 431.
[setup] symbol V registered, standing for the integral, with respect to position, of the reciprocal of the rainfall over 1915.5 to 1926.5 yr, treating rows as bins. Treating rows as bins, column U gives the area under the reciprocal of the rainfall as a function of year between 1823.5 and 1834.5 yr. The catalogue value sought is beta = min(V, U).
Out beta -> 0.0251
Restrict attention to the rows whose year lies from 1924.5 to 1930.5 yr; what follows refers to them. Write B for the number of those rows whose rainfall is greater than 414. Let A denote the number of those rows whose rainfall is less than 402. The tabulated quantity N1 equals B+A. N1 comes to 4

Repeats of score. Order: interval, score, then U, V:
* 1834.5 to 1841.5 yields 396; 361.4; 396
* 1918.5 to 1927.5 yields 436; 414.5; 436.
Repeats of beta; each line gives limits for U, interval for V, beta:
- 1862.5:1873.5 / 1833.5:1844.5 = 0.0275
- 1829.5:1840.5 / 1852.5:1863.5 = 0.0274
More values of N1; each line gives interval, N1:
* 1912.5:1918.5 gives 6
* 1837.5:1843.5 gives 6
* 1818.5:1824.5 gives 5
